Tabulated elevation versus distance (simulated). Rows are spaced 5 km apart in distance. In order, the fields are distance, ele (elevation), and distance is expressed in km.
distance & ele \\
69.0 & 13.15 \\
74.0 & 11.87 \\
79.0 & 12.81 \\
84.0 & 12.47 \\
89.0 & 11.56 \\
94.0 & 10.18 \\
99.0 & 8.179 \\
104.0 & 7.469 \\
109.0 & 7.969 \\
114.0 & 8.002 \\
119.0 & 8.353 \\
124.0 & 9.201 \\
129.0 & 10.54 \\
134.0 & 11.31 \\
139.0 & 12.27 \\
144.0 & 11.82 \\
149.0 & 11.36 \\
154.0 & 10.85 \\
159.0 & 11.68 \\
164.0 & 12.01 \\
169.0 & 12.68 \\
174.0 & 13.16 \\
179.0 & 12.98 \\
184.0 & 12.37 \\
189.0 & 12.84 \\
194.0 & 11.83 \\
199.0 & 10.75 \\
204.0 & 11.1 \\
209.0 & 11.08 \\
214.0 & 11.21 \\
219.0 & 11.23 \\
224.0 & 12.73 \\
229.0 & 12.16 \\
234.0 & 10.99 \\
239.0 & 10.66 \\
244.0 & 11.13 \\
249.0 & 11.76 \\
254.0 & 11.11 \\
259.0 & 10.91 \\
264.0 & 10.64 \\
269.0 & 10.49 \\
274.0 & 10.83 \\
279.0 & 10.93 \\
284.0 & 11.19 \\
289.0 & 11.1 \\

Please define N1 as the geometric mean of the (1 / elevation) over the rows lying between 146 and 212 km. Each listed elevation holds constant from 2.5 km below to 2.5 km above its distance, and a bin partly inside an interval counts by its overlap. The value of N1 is 0.084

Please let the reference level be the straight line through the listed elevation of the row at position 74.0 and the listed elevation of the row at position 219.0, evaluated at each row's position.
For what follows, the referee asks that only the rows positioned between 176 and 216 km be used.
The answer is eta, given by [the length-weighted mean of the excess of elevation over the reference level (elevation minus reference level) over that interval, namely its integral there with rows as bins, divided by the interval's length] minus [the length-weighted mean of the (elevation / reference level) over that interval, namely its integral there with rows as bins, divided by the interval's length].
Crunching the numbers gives -0.58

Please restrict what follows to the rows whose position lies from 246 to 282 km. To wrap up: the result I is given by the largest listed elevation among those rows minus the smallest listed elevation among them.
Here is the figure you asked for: 1.27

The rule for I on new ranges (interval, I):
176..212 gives 2.23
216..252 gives 2.07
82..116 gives 5.00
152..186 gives 2.31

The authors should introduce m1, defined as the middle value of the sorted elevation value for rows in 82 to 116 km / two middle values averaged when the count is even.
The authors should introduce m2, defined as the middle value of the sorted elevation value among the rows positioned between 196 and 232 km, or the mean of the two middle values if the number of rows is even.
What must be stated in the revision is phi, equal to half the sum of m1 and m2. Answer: 9.7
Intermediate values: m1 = 8.2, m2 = 11.2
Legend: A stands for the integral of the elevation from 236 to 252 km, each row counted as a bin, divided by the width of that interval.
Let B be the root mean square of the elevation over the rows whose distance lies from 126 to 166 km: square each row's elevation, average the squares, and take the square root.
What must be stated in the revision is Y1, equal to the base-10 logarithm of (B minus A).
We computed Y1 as -0.50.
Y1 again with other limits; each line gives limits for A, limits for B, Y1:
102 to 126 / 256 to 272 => 0.40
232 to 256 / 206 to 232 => -0.25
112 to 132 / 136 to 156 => 0.39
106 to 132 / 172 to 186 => 0.60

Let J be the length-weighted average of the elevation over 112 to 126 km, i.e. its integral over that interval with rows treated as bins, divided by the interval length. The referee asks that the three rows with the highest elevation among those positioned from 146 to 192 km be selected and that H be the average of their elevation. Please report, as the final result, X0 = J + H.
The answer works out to 21.5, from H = 13.0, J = 8.51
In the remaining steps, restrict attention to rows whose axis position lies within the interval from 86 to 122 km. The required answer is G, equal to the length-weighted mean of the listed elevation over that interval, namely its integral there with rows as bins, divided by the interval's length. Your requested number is 8.9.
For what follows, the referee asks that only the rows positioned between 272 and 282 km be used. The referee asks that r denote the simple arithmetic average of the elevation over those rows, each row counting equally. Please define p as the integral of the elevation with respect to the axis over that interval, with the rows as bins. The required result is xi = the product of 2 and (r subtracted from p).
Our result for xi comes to 196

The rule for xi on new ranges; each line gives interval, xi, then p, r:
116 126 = 157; 87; 8.8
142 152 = 208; 115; 11.6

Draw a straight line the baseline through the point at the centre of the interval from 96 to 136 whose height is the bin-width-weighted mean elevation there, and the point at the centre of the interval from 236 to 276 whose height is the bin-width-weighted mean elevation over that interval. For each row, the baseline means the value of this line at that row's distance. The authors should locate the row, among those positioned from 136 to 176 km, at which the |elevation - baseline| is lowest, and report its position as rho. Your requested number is 154.0 km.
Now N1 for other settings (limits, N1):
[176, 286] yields 0.088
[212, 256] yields 0.088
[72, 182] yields 0.094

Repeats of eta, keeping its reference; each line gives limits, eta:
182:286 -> -0.85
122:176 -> -1.00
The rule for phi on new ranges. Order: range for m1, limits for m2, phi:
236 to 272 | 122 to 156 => 11.1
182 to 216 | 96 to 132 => 9.7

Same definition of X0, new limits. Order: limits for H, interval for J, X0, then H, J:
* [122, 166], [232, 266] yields 23.1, 12.0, 11.03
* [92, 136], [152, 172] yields 22.5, 10.7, 11.86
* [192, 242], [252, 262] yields 23.2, 12.2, 10.99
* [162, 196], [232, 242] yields 23.8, 13.0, 10.83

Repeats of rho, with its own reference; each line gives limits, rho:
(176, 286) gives 239.0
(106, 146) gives 124.0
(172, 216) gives 199.0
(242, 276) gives 259.0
